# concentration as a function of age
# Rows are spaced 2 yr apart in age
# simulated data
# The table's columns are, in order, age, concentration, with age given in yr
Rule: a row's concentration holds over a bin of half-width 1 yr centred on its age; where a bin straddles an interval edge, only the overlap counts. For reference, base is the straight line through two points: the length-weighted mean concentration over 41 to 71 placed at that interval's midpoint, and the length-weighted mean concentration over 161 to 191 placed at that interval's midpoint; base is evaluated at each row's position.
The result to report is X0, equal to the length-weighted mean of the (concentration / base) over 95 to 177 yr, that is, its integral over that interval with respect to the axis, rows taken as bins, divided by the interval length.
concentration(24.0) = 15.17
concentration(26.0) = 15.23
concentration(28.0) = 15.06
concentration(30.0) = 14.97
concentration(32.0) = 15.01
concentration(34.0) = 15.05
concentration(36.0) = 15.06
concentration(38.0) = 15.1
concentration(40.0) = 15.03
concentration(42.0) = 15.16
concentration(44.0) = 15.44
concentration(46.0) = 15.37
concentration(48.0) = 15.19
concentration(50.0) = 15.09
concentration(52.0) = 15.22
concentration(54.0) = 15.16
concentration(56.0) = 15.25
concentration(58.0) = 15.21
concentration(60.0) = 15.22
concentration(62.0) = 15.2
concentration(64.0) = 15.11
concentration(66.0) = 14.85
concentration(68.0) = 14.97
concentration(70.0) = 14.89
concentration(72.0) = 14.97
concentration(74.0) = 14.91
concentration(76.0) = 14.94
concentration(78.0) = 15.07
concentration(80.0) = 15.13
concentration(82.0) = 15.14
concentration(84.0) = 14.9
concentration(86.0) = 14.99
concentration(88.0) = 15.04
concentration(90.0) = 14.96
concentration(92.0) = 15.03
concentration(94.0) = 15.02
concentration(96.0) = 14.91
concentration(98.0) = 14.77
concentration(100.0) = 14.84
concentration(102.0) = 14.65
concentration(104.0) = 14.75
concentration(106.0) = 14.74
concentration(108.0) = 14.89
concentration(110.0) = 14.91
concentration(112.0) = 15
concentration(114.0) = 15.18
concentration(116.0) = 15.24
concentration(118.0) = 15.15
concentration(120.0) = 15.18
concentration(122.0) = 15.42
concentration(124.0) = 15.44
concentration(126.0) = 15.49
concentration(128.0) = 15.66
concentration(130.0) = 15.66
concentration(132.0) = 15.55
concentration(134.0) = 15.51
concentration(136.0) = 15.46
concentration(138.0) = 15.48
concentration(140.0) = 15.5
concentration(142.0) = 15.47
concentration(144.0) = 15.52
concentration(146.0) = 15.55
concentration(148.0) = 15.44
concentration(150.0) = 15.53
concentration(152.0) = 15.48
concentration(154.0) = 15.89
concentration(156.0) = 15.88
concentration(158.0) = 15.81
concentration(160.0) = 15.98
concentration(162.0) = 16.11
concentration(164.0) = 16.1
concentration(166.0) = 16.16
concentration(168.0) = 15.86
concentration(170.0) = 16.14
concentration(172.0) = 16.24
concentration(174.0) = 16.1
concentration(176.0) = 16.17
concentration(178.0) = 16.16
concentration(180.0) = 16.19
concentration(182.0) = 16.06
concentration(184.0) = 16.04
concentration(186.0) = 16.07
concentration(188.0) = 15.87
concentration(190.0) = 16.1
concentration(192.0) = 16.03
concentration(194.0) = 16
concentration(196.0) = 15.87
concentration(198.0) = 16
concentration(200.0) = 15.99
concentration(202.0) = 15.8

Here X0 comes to 0.981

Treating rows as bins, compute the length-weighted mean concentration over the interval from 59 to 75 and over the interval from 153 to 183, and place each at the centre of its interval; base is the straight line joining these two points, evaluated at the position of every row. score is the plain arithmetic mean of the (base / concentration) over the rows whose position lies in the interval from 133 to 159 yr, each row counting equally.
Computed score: 1.02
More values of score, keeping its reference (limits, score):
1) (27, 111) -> 1.00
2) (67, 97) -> 1.01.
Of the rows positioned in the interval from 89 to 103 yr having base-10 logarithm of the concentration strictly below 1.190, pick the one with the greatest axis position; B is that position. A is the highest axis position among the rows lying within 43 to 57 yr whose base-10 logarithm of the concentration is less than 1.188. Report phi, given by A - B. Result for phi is -46 yr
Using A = 56.0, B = 102.0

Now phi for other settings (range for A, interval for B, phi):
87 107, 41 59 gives 48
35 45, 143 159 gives -110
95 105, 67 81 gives 24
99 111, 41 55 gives 56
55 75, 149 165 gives -78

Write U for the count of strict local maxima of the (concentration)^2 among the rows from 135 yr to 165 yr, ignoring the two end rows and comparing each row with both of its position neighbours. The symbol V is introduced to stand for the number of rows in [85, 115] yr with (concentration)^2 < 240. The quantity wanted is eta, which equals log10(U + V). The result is 1.30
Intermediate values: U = 5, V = 15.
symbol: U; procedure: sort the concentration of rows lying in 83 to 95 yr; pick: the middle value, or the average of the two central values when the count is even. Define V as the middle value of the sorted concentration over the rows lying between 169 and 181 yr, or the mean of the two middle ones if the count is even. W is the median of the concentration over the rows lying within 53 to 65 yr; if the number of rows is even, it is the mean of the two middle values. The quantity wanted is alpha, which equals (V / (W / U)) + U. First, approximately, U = 15.0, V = 16.2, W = 15.2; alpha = 31.0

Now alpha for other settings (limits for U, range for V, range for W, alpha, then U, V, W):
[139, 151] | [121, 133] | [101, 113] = 31.8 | 15.5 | 15.5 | 14.8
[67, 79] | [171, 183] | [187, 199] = 30.1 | 15.0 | 16.2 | 16.0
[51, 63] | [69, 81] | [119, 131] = 29.9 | 15.2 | 15.0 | 15.5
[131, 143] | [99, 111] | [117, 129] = 30.3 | 15.5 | 14.8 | 15.4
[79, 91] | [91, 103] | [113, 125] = 29.7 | 15.0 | 14.9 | 15.2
